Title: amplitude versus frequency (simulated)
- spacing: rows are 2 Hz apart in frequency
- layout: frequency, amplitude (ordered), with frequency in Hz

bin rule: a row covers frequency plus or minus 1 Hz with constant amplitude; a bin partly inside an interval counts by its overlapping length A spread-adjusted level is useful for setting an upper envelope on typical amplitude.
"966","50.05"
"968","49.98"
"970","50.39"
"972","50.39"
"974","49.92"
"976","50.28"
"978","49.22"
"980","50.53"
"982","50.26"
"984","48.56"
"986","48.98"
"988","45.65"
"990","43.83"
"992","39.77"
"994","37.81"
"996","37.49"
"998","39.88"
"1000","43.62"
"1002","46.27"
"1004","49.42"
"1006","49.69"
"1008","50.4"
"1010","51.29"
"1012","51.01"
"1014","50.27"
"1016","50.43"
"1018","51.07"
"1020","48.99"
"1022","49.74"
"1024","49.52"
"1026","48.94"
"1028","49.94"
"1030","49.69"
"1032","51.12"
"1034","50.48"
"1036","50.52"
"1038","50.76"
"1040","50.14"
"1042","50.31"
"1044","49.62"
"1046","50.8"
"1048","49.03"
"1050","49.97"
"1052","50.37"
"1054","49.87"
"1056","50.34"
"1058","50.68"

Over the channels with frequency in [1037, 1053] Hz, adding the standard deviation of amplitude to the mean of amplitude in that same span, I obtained 50.7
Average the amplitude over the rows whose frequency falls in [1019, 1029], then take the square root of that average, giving 7.03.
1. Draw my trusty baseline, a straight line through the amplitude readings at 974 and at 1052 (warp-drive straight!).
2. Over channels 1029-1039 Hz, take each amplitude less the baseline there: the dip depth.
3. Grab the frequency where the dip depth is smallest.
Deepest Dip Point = 1030 Hz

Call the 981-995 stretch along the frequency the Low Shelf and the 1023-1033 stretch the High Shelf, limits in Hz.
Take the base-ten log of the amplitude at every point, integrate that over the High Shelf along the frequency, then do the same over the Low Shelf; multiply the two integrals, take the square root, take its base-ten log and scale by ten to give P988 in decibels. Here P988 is 13.0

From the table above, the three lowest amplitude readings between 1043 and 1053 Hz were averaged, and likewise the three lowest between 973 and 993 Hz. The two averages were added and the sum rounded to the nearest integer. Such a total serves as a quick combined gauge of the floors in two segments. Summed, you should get 93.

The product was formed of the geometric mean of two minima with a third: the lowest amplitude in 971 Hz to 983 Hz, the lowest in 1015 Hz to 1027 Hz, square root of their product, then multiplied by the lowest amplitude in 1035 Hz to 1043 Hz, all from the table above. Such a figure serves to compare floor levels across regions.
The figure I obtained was 2461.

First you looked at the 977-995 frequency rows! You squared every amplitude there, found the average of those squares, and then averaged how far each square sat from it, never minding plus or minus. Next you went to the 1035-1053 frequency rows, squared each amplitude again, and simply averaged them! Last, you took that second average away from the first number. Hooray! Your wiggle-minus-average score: -2173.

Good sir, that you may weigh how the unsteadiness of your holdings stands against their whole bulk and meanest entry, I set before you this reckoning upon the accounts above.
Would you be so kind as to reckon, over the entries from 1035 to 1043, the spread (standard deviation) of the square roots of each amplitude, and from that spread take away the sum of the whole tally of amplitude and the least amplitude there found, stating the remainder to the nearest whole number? -252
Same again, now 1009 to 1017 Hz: -253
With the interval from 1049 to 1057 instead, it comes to -250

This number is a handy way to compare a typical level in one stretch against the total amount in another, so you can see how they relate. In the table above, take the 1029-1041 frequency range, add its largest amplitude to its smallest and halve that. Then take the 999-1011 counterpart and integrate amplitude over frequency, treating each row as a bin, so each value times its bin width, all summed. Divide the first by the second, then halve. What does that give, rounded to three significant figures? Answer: 0.0433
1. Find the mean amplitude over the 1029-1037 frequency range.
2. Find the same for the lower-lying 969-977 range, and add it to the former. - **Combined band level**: 101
